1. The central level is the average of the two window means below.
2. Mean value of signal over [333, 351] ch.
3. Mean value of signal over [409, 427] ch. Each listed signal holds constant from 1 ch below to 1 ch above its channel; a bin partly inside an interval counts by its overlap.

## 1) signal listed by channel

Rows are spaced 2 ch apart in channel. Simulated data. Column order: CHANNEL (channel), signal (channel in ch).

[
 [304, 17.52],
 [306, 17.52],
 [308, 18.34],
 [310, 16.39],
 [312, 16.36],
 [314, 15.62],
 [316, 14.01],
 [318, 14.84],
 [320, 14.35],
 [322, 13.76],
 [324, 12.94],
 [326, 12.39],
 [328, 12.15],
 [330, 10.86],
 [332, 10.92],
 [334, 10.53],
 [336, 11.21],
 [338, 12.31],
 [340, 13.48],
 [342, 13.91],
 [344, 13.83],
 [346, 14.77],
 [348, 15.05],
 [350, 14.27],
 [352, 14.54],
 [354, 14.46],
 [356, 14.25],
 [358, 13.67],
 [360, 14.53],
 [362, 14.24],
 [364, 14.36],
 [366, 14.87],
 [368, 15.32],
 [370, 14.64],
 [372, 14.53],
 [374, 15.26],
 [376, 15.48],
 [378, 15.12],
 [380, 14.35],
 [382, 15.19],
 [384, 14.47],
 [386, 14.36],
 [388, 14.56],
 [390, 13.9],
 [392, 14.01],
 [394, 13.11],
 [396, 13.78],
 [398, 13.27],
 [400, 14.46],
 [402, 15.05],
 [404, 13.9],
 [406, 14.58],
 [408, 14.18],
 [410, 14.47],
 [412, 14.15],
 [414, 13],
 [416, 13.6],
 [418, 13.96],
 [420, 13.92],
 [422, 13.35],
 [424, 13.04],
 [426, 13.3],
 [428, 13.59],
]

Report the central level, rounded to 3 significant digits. 13.5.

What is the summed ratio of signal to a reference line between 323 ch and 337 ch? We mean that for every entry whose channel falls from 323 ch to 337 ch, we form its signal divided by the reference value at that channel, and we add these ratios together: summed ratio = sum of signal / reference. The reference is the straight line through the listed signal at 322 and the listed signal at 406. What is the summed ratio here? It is 5.85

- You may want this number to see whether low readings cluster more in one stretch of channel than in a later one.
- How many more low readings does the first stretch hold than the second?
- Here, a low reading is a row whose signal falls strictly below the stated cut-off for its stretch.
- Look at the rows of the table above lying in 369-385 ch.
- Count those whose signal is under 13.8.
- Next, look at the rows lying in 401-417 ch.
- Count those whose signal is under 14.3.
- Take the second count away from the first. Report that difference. -5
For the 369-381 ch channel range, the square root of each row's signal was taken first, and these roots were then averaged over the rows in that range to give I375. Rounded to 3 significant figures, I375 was 3.86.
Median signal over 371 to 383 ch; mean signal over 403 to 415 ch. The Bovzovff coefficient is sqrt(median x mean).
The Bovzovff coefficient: 14.6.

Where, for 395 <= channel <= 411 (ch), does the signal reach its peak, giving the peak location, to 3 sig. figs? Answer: 402 ch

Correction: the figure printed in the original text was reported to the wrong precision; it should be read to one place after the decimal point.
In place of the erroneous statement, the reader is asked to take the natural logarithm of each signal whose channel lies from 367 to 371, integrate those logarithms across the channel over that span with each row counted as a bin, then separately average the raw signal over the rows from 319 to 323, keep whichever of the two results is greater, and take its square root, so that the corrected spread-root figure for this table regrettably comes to 3.7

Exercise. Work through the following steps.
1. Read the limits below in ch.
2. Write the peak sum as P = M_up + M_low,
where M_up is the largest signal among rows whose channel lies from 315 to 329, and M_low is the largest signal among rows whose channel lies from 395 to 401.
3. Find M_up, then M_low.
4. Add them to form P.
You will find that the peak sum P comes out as 29.3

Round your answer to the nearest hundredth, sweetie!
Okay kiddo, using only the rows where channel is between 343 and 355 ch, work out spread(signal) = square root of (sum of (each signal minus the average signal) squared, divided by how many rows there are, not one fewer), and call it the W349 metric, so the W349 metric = 0.38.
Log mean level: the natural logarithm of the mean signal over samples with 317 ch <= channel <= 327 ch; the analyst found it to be 2.61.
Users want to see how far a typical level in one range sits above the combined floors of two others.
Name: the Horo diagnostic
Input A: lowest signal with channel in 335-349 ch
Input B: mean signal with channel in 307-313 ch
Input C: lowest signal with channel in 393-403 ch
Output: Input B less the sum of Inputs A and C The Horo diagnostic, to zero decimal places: -7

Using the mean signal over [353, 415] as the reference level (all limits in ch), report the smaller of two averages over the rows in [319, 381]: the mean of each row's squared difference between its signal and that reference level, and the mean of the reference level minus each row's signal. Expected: 0.62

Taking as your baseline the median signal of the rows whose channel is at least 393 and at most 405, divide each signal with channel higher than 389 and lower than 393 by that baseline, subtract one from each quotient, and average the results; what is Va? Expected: 0.01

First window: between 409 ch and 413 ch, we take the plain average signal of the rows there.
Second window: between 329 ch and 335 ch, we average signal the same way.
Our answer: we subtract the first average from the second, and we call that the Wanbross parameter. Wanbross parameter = -3.5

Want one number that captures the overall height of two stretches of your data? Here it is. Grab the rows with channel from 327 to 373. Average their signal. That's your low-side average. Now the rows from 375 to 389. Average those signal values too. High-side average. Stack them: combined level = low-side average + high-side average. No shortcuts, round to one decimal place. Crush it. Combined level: 28.4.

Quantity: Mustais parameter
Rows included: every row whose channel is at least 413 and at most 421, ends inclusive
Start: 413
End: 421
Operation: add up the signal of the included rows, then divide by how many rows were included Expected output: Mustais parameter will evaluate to 13.6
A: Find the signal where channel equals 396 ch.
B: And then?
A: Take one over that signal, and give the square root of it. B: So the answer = 0.269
